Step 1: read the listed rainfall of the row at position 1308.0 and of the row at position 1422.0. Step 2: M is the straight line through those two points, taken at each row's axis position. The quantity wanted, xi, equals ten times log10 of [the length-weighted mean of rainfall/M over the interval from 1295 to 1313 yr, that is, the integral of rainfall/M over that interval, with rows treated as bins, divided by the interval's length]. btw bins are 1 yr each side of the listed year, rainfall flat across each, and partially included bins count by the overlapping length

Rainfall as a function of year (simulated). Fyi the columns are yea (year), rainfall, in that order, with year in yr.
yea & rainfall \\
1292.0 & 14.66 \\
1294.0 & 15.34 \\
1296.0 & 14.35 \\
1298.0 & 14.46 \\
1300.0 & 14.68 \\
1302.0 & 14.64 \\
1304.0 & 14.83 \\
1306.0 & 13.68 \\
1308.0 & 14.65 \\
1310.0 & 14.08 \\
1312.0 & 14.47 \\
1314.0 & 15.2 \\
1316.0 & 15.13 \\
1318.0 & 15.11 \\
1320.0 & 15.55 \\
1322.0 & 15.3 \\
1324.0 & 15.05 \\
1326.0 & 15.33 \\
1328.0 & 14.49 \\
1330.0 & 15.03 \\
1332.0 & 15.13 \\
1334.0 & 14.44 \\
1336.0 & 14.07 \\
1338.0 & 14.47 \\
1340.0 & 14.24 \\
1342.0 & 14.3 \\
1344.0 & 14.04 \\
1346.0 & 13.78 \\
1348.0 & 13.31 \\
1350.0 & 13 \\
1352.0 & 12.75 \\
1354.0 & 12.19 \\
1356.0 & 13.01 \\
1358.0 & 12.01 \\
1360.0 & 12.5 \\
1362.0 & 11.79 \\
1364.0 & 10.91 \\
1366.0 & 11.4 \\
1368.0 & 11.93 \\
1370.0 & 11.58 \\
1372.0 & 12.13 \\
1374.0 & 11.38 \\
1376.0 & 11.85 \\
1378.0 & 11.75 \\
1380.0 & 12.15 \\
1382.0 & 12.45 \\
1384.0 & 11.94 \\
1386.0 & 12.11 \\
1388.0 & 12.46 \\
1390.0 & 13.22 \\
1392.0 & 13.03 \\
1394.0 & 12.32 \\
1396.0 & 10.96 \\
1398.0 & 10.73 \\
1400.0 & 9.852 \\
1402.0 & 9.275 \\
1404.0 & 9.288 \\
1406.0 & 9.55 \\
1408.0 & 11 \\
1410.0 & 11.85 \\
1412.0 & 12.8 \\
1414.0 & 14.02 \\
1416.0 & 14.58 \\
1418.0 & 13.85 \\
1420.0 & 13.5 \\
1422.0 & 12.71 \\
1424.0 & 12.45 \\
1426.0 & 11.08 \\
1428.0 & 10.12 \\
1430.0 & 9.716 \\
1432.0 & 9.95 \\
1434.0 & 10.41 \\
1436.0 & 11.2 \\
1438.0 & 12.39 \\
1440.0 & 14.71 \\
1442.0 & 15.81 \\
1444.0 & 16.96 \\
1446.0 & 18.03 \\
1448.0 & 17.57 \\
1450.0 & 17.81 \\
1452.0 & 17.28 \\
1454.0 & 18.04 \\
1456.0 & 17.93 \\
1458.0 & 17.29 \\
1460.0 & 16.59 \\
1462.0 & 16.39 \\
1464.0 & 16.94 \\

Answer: -0.09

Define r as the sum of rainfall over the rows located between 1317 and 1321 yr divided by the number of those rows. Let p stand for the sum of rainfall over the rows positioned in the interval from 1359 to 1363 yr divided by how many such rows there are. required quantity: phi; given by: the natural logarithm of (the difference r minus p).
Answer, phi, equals 1.16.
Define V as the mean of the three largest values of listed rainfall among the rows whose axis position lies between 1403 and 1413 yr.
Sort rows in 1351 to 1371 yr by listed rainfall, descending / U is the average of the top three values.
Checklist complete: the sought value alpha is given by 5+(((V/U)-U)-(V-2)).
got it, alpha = -17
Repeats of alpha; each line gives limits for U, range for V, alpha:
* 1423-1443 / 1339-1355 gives -21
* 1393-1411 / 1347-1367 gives -17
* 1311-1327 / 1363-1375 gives -20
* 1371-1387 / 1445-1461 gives -22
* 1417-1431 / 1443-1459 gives -23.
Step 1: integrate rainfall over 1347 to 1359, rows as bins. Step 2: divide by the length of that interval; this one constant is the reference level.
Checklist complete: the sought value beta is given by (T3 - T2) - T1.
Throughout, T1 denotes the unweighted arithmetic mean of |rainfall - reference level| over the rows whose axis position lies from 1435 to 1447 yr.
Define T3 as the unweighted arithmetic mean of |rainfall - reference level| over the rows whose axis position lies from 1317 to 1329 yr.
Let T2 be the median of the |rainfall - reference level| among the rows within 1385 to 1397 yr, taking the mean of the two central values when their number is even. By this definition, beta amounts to -0.8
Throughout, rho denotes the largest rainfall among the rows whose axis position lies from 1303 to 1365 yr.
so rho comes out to 15.55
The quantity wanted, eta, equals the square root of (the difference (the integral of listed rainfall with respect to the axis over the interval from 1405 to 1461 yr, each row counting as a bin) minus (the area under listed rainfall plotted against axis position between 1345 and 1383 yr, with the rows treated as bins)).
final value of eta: 18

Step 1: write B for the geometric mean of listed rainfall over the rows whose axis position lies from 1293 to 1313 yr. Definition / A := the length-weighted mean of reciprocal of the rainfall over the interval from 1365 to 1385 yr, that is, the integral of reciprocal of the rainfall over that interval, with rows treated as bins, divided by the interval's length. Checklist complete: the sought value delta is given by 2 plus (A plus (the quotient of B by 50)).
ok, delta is 2.37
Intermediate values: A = 0.0844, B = 15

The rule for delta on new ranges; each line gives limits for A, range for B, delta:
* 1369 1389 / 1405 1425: 2.33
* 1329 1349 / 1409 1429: 2.32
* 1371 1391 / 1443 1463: 2.43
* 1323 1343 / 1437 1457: 2.40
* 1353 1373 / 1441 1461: 2.43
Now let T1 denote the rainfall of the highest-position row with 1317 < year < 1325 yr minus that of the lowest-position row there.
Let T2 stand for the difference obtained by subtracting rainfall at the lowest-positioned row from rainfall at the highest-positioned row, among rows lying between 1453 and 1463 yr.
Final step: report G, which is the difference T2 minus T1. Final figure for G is -1.6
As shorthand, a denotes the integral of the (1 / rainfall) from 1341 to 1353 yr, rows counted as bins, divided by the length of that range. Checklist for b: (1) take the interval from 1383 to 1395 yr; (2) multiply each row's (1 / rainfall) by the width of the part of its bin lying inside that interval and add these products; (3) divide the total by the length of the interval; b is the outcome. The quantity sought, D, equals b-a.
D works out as 0.0060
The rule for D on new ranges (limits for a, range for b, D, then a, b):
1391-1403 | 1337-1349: -0.0206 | 0.092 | 0.071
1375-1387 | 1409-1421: -0.0083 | 0.083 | 0.075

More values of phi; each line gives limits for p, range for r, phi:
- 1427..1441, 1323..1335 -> 1.31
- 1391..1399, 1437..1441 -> 0.58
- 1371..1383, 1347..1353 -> 0.07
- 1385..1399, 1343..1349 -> 0.46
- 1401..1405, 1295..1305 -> 1.67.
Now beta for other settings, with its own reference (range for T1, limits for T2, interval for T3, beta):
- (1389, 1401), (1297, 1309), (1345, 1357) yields -2.8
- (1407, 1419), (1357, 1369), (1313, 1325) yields 0.5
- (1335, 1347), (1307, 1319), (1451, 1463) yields 0.9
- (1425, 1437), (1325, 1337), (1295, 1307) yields -2.6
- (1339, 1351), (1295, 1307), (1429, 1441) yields -0.9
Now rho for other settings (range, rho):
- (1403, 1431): 14.58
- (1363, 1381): 12.15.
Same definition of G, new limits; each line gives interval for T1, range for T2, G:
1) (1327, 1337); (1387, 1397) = -1.1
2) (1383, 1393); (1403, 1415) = 3.6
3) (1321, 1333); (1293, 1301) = -0.5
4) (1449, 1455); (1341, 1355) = -2.3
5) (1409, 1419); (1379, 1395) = -1.8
